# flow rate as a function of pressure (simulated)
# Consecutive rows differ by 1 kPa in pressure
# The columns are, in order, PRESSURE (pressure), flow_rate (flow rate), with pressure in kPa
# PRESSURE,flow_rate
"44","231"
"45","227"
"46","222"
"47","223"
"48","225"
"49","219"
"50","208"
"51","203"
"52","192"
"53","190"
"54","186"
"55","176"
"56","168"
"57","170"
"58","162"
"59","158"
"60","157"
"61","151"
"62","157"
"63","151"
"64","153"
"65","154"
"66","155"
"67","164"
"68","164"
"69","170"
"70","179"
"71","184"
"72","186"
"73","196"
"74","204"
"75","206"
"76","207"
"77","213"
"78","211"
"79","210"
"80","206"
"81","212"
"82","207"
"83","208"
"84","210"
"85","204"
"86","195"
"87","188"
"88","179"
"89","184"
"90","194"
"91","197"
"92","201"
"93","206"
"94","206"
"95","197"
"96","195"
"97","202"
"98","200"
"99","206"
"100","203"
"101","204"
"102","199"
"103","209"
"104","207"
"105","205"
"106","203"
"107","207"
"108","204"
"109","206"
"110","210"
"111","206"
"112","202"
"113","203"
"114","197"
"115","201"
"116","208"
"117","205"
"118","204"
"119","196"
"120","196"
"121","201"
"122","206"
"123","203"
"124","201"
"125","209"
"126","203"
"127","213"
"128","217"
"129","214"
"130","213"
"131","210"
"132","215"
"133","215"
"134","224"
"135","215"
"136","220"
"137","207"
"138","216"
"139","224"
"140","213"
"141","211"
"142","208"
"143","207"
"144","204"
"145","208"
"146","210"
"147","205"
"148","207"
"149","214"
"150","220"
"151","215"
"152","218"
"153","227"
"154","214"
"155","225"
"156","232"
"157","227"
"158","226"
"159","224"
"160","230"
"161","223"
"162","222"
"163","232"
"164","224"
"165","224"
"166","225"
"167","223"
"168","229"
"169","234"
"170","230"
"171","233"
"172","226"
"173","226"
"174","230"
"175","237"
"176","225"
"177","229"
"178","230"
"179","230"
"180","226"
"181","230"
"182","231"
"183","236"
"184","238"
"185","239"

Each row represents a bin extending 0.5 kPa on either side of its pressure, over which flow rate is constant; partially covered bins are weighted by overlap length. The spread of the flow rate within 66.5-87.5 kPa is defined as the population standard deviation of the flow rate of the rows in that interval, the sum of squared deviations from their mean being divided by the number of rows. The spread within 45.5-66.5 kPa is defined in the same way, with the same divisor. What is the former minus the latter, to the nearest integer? -11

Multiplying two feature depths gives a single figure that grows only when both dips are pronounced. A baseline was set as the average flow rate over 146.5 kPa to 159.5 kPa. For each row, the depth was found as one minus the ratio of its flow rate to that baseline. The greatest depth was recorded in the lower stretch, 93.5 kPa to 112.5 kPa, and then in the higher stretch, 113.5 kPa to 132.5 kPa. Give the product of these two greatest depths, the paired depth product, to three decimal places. 0.012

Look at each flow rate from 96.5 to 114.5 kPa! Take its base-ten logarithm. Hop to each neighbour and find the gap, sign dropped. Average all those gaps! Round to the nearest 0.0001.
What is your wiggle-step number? 0.0076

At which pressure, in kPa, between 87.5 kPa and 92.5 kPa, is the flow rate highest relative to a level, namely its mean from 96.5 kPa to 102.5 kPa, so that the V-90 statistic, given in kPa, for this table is 92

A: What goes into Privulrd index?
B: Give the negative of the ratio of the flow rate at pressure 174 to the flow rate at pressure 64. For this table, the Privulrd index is -1.50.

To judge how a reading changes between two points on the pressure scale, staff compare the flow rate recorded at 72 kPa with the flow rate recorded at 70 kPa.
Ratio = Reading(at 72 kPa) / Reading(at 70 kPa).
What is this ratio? 1.04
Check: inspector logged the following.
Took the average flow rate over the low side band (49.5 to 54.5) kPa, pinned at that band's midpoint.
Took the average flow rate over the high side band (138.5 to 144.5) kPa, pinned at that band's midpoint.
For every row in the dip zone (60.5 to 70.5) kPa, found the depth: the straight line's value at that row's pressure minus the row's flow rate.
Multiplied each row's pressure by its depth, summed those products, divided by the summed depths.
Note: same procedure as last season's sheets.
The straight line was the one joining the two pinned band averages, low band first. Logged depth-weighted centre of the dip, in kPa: 65.0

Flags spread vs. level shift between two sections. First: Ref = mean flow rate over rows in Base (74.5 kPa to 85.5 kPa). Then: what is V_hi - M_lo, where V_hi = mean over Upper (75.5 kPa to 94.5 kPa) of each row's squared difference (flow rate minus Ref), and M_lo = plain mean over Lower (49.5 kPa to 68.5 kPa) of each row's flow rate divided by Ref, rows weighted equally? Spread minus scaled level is 134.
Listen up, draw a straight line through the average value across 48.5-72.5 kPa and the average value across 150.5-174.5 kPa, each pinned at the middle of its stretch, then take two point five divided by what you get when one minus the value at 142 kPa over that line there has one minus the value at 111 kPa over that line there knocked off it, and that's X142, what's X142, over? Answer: 37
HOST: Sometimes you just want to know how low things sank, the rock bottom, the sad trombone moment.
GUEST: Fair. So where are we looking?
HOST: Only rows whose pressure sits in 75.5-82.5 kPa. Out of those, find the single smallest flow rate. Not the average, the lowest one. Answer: 206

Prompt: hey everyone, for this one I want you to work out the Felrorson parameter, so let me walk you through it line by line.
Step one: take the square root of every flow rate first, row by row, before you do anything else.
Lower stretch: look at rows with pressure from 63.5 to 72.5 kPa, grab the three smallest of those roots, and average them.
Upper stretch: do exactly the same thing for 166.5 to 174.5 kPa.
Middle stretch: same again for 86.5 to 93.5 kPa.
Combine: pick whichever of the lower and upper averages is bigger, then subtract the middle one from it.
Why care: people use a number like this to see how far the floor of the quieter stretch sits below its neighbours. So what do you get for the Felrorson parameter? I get 1.4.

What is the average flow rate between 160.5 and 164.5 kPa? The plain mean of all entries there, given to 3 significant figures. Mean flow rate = 225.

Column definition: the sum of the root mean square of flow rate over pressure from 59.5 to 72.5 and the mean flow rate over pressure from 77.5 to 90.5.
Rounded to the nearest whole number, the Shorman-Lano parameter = 365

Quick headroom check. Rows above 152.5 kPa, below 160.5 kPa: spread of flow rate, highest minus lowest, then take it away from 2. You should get -16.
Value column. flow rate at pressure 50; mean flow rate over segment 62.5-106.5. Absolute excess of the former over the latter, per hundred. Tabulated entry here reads 0.14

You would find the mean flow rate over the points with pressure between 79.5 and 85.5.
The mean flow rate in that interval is 208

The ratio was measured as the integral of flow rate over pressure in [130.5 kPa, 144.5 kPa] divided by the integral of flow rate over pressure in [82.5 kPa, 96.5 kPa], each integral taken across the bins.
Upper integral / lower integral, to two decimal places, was 1.08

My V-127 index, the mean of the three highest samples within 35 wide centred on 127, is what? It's 223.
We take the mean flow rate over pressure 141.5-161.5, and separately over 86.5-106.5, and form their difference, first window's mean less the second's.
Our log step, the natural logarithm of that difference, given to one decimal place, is 2.9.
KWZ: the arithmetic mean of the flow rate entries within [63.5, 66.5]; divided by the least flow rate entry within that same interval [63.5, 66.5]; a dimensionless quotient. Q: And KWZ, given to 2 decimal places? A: 1.01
